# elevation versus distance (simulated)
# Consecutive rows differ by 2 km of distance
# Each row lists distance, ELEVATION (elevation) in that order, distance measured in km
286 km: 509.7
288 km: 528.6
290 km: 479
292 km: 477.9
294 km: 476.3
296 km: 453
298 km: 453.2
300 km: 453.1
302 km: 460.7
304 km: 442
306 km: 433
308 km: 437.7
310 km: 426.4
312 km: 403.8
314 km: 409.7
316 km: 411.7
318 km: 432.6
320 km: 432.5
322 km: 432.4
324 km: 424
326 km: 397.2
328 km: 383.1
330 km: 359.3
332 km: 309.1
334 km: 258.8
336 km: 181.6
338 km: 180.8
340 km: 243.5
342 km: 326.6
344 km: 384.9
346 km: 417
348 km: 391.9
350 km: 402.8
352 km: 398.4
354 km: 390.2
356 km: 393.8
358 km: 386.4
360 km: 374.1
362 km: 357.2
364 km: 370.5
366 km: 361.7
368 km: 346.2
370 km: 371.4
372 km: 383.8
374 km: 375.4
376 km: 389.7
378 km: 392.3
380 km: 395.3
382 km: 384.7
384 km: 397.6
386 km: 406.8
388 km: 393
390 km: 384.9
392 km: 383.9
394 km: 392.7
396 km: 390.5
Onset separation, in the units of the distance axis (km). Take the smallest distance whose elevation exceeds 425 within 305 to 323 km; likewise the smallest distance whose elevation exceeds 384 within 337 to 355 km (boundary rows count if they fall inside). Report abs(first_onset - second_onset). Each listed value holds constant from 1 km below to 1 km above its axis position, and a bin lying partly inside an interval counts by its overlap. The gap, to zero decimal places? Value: 38 km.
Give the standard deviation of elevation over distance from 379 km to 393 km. 8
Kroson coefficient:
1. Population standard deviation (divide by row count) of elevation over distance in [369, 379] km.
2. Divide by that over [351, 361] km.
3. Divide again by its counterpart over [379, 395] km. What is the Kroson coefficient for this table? 0.13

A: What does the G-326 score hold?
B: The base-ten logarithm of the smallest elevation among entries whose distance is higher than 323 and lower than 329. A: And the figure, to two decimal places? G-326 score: 2.58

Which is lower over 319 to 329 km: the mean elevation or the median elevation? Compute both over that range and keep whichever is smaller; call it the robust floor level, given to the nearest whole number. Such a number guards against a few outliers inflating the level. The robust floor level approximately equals 414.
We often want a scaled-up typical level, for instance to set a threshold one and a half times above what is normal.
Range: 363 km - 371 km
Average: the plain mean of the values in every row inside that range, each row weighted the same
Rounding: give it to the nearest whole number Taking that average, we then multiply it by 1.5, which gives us 544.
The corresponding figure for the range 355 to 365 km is 565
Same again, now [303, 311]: 652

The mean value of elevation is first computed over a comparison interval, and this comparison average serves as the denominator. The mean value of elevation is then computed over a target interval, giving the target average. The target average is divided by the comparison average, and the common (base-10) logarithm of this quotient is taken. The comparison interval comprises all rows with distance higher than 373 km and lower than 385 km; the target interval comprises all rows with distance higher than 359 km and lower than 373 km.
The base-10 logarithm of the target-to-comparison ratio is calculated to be -0.03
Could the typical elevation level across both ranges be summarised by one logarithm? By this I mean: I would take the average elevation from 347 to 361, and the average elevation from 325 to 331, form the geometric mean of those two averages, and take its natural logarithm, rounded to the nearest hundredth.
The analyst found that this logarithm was 5.95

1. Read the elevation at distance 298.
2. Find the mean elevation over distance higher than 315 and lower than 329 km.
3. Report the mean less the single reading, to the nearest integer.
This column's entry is -37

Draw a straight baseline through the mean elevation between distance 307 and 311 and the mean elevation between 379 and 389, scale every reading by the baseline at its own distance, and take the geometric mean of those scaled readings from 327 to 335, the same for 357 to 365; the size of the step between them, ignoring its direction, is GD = 0.15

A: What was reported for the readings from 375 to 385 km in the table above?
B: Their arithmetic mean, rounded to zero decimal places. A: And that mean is 392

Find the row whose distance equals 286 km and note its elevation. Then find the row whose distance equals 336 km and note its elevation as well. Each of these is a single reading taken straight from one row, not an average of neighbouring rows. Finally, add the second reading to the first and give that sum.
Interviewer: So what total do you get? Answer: 691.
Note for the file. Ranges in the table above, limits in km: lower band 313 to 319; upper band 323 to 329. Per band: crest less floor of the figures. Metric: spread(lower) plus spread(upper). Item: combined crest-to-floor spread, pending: 64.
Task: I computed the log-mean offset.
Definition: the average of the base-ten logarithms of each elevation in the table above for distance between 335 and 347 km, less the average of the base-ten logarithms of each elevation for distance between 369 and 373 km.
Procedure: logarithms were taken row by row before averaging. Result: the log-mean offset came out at -0.140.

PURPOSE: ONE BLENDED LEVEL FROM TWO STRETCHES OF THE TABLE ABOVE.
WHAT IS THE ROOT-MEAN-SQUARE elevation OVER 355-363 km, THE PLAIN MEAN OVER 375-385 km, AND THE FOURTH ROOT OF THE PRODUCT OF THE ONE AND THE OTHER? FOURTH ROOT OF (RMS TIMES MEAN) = 19.6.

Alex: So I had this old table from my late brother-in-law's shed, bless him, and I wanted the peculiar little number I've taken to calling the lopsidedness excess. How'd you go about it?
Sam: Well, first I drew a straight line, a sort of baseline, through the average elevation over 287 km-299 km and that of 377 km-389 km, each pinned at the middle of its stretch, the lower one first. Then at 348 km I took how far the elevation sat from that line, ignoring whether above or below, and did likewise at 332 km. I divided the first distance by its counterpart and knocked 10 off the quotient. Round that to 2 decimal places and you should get -9.73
